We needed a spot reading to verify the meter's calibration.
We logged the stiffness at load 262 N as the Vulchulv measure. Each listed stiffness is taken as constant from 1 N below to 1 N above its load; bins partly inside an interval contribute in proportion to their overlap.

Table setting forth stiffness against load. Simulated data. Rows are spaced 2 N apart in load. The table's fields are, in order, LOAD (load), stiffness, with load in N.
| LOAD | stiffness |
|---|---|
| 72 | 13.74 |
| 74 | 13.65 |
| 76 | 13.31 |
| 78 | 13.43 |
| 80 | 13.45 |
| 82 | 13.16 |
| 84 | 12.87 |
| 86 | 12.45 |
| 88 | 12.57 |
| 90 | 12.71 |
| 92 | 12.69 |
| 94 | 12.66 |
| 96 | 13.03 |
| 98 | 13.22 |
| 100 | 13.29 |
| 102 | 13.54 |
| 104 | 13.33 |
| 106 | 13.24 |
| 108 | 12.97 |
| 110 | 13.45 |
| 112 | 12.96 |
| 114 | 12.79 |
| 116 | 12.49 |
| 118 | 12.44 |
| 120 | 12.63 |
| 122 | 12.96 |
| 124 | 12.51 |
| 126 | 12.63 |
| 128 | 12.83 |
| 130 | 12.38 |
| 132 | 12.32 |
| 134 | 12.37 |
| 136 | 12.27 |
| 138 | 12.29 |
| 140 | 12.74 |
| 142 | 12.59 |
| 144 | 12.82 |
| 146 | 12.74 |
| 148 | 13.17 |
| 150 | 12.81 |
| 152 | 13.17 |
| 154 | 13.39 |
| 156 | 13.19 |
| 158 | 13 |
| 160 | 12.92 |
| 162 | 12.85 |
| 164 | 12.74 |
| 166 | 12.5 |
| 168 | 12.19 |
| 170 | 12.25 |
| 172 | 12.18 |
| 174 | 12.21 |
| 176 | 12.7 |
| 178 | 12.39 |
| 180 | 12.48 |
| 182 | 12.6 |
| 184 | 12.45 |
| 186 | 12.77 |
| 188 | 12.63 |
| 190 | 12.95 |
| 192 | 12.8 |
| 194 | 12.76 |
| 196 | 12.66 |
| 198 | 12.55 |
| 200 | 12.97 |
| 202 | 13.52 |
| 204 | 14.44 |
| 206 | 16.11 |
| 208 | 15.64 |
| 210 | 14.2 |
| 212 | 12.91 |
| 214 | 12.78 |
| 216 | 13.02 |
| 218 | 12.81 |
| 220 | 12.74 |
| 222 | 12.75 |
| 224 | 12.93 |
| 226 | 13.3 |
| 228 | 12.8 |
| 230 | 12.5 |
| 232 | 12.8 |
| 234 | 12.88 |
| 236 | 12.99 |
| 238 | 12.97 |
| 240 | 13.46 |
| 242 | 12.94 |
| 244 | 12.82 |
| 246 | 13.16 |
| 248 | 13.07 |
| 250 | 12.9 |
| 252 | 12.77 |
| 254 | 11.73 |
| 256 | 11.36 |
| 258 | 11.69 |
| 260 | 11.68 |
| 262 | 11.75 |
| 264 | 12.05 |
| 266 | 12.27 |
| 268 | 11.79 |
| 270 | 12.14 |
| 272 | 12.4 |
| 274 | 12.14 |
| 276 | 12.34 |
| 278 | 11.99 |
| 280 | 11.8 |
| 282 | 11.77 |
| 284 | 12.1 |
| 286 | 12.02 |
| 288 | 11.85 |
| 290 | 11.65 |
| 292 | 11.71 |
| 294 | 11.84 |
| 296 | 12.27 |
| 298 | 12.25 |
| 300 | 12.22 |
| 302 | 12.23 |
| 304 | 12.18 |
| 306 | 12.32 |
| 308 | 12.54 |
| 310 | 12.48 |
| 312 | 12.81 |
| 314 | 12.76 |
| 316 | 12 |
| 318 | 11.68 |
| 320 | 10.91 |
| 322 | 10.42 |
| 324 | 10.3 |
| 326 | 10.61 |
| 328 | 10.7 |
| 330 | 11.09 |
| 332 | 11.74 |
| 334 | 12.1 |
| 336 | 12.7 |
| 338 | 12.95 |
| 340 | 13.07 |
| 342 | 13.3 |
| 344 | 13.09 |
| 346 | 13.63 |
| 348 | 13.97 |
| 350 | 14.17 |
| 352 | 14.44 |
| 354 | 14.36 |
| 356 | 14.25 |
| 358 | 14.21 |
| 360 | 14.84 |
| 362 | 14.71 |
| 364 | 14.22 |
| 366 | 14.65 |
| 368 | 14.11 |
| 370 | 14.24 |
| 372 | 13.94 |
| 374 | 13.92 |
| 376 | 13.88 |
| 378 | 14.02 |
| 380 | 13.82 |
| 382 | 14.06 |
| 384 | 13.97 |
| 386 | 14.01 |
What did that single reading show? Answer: 11.75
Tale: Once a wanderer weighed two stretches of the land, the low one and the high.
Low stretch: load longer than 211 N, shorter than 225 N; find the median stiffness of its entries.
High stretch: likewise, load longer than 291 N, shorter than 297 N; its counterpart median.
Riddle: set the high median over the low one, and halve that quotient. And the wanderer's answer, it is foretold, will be 0.46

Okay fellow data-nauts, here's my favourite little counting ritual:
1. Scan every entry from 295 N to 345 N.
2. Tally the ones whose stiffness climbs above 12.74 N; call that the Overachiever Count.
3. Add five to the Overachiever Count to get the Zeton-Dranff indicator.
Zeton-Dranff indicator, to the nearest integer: 11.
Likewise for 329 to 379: 26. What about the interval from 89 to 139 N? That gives 17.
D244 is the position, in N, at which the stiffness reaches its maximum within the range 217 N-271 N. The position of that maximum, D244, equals 240 N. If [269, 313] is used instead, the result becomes 312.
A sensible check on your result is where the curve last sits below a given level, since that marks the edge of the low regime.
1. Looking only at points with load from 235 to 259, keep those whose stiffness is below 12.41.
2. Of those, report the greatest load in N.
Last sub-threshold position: 258 N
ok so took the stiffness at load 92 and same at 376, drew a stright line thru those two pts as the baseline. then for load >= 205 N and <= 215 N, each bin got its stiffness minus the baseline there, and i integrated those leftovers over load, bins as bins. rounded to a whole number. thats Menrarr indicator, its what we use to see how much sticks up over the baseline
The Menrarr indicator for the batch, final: 11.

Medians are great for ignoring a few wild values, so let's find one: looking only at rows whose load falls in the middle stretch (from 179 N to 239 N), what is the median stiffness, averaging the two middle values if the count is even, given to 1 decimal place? 12.8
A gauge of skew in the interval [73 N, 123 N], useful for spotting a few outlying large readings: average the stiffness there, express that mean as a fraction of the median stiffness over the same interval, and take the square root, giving 1.00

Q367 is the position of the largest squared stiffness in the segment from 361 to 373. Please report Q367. 362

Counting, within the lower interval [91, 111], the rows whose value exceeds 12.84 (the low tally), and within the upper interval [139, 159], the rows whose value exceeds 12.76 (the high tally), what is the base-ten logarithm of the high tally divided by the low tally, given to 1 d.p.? -0.1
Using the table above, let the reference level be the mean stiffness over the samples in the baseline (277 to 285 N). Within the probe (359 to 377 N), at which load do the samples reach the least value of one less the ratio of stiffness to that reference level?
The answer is 360 N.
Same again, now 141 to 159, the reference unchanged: 154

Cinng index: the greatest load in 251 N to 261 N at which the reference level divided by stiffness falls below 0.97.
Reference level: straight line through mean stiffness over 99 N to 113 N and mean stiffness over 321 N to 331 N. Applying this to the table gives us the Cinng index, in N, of 252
